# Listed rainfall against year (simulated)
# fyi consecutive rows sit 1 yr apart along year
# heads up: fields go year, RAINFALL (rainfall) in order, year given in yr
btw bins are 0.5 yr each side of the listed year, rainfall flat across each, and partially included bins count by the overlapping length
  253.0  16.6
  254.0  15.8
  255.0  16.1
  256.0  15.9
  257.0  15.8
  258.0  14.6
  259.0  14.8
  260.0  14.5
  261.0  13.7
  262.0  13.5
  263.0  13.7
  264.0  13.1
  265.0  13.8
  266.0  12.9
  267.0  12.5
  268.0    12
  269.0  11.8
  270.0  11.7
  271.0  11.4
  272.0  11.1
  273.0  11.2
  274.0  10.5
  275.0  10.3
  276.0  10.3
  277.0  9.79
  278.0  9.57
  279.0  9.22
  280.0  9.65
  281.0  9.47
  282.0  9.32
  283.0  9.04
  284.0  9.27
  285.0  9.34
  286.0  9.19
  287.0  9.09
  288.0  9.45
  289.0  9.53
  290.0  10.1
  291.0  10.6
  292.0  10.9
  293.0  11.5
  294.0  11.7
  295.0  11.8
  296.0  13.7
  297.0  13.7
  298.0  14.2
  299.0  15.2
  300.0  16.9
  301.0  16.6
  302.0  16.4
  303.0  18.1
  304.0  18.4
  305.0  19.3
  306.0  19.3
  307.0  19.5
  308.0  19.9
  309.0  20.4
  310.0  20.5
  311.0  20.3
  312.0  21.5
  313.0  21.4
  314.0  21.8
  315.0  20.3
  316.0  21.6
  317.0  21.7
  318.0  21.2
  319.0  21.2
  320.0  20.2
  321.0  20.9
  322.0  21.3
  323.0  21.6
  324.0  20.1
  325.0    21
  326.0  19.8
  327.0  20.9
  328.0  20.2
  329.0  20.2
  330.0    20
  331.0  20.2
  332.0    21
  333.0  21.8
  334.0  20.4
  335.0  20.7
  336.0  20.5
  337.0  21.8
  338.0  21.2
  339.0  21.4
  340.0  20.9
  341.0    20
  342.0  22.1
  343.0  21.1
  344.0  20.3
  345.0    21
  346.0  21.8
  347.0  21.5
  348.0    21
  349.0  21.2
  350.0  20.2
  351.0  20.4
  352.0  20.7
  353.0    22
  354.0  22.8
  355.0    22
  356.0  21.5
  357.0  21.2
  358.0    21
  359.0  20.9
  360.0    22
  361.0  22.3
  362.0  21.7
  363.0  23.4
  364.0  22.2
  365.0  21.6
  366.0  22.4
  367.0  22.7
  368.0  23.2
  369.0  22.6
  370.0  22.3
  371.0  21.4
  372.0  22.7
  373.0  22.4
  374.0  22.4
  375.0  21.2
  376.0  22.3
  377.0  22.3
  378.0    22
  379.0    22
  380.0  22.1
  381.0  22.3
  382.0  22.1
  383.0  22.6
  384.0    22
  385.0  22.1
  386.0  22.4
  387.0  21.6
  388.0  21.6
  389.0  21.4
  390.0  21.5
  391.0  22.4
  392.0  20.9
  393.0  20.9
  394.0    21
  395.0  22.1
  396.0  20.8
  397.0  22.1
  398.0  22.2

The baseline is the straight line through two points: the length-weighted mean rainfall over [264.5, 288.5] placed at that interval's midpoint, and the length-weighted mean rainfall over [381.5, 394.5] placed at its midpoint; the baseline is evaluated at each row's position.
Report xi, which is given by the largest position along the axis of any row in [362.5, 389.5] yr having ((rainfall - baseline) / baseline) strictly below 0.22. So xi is 389.0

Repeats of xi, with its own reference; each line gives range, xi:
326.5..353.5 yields 353.0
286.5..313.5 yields 299.0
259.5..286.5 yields 286.0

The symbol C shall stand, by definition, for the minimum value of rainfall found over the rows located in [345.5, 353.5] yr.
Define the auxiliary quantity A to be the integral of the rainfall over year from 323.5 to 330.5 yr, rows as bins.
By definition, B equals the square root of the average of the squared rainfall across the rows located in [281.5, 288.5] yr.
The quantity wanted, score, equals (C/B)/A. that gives 0.0154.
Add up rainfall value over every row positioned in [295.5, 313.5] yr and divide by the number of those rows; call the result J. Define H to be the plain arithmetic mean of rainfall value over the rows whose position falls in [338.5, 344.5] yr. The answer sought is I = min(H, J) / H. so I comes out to 0.86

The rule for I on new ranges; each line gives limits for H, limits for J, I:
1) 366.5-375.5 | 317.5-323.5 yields 0.94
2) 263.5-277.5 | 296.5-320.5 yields 1.00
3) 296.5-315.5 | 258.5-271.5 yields 0.70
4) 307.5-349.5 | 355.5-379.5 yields 1.00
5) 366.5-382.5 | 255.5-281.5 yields 0.55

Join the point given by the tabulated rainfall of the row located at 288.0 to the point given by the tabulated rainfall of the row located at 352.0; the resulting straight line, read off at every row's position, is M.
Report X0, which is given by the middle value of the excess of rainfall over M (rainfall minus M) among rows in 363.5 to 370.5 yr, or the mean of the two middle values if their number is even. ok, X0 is -1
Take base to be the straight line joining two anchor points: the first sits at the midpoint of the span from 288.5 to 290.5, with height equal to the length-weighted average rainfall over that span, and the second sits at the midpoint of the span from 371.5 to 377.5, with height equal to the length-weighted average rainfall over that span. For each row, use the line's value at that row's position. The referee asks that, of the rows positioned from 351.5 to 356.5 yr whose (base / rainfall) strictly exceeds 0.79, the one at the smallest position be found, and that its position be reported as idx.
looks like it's 352.0 yr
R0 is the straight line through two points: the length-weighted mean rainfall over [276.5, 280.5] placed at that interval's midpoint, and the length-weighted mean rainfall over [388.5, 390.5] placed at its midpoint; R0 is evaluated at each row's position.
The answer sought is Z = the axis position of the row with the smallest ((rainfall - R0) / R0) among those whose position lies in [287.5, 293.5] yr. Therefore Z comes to 289.0 yr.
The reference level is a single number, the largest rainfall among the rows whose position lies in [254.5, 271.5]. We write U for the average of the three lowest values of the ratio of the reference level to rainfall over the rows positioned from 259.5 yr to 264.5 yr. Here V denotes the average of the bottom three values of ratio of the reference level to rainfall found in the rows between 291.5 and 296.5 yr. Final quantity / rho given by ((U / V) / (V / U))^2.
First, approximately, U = 1.2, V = 1.31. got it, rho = 0.6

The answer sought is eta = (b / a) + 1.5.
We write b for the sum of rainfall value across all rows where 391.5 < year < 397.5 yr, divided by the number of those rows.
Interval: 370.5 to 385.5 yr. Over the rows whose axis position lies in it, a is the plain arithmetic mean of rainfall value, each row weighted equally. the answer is 2.46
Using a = 22.1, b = 21.3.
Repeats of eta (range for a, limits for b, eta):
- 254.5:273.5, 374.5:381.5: 3.15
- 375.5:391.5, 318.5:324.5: 2.45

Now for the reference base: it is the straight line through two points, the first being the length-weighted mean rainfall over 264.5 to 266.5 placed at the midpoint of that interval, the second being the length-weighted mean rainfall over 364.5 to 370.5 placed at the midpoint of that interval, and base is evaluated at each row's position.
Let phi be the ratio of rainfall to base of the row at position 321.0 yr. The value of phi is 1.14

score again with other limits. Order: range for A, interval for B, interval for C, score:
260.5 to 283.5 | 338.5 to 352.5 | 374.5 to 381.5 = 0.0039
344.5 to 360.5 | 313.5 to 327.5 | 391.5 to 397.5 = 0.0029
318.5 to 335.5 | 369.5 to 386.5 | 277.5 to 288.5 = 0.0012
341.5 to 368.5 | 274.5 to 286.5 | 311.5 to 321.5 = 0.0036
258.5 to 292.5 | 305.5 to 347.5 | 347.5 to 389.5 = 0.0026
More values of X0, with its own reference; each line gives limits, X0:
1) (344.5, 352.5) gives 1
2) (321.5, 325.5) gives 5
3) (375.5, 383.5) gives -3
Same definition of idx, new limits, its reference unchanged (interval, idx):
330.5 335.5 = 334.0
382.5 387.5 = 383.0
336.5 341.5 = 338.0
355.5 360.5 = 356.0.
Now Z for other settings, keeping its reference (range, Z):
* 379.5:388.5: 388.0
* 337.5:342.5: 341.0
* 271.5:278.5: 278.0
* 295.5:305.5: 297.0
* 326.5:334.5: 334.0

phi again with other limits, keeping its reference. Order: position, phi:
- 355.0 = 1.03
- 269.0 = 0.86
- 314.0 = 1.23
